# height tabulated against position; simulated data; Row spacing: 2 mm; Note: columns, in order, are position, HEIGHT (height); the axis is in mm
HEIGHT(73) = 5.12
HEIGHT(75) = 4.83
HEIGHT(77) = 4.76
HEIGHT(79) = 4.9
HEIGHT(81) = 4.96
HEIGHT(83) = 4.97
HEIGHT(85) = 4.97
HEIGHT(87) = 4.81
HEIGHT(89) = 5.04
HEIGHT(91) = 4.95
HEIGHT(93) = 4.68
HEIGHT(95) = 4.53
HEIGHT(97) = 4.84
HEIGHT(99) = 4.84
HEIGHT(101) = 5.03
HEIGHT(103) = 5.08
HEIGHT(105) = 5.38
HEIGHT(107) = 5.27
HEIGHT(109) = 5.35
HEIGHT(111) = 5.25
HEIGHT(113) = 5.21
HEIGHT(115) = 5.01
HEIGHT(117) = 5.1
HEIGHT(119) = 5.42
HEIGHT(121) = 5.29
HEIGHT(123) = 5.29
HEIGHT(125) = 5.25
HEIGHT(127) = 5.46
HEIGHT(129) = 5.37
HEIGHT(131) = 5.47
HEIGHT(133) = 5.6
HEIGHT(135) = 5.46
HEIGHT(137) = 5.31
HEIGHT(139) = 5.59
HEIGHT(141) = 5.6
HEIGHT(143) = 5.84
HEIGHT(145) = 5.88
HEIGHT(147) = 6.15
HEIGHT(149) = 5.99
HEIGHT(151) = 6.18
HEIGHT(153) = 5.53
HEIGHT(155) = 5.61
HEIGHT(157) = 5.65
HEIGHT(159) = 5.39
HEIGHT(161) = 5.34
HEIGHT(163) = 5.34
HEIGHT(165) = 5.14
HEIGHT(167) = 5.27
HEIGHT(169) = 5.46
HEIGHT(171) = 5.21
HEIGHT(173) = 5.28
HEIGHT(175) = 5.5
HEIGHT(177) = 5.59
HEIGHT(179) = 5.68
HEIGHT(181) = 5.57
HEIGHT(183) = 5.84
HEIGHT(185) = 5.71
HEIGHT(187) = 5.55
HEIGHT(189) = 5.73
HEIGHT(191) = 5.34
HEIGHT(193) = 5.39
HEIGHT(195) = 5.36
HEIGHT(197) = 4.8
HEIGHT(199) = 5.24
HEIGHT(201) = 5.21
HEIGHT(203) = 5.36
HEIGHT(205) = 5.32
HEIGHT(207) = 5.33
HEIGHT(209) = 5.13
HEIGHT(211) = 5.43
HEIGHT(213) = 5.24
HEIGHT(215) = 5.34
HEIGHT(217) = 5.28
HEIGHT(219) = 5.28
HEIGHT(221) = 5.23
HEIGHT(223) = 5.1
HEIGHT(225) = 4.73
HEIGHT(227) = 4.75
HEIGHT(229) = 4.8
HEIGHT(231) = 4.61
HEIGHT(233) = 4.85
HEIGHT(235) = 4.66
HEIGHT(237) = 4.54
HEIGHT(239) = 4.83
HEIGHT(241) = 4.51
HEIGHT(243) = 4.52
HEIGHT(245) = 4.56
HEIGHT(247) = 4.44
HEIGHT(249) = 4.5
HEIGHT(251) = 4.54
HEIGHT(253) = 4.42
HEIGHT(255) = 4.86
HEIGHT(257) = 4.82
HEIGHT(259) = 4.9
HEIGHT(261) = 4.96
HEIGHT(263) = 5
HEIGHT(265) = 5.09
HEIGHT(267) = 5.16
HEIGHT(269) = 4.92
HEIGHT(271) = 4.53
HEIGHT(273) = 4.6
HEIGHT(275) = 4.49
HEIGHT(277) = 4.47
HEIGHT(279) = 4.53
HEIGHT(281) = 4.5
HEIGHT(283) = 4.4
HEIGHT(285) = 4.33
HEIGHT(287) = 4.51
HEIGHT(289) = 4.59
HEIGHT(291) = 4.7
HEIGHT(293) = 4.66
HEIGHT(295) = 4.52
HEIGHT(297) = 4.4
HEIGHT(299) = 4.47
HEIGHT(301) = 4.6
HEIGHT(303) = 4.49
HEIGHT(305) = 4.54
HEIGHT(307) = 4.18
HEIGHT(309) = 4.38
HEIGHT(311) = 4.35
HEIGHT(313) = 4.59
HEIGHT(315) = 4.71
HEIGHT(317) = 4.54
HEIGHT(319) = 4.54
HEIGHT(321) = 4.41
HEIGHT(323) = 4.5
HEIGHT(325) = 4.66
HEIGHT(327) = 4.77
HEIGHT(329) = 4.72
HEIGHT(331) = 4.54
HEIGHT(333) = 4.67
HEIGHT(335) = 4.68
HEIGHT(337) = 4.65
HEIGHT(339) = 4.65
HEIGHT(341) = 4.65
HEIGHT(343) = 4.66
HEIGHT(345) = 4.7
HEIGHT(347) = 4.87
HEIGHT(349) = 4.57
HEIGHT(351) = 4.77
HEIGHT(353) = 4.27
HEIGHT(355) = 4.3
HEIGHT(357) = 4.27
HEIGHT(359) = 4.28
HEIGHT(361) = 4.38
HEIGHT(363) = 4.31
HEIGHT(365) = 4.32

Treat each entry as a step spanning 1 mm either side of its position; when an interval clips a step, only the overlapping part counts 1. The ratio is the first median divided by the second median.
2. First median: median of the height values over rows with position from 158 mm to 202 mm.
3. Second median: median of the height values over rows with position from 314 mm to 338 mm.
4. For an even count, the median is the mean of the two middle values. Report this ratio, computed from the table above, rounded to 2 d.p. 1.15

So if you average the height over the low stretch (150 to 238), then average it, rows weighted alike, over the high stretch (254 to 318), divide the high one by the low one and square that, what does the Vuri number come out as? 0.76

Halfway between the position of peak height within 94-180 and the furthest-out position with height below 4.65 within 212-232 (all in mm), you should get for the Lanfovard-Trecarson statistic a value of 191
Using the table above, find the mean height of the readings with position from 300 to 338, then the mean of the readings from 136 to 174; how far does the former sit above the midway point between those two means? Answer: -0.5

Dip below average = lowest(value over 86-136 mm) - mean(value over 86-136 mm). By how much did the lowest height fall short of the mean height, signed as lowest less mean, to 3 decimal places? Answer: -0.629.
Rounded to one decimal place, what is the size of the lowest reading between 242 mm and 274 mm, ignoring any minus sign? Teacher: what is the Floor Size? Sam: 4.4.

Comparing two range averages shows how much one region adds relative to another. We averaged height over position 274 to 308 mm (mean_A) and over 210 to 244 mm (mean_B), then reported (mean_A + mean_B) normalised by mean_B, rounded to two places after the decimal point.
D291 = 1.91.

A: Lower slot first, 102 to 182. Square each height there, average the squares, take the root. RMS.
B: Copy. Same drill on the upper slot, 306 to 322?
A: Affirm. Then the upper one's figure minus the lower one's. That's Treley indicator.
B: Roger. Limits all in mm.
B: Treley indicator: -1.00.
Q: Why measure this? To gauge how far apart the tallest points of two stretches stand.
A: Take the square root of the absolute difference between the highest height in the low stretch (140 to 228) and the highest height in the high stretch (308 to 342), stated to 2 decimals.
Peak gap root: 1.19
